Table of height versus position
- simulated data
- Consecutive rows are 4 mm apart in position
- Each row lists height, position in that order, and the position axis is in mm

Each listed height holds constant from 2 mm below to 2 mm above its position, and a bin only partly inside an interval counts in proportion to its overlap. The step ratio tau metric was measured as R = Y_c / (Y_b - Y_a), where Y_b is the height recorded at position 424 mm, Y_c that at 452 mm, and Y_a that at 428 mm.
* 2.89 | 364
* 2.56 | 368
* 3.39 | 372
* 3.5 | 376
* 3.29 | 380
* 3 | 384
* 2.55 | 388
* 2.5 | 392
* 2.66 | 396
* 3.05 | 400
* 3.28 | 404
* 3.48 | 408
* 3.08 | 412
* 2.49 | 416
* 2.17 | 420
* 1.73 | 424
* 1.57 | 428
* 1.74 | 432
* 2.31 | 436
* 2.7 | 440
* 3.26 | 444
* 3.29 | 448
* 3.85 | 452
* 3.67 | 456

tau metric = 24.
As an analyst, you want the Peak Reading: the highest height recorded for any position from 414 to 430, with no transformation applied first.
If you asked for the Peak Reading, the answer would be 2.49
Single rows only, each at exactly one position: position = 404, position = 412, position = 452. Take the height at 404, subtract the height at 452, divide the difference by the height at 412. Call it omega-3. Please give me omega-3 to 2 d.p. -0.19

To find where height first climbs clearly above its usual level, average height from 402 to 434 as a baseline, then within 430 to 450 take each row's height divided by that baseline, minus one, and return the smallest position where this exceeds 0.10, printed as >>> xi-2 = 440 mm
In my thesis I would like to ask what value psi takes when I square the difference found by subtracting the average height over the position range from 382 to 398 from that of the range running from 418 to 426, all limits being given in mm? 0.529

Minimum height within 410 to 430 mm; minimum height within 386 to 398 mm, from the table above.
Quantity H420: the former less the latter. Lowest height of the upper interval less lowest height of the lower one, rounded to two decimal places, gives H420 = -0.93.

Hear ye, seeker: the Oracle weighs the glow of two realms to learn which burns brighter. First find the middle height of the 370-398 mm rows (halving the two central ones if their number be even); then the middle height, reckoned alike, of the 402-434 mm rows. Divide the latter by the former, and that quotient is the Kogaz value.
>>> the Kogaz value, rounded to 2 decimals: 0.78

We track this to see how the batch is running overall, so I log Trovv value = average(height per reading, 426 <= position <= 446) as 2.32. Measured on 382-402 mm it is 2.75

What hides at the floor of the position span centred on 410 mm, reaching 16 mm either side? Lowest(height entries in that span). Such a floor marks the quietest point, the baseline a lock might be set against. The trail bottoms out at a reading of 1.73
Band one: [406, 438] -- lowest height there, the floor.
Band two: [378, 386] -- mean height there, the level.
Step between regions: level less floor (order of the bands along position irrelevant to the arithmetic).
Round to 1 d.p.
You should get 1.6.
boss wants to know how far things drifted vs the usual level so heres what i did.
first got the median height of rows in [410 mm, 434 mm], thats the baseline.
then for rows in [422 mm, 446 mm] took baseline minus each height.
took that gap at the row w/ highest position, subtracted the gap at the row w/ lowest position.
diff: -1.5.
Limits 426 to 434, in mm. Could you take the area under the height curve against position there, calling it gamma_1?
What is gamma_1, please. 13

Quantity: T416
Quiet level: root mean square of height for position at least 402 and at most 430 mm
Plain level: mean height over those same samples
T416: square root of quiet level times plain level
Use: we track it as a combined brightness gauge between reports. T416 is 2.6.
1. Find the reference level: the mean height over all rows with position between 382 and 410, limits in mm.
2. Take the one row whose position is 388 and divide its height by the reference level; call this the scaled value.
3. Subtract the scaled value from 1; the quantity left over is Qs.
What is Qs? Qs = 0.1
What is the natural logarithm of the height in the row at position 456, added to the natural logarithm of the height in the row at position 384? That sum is 2.40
